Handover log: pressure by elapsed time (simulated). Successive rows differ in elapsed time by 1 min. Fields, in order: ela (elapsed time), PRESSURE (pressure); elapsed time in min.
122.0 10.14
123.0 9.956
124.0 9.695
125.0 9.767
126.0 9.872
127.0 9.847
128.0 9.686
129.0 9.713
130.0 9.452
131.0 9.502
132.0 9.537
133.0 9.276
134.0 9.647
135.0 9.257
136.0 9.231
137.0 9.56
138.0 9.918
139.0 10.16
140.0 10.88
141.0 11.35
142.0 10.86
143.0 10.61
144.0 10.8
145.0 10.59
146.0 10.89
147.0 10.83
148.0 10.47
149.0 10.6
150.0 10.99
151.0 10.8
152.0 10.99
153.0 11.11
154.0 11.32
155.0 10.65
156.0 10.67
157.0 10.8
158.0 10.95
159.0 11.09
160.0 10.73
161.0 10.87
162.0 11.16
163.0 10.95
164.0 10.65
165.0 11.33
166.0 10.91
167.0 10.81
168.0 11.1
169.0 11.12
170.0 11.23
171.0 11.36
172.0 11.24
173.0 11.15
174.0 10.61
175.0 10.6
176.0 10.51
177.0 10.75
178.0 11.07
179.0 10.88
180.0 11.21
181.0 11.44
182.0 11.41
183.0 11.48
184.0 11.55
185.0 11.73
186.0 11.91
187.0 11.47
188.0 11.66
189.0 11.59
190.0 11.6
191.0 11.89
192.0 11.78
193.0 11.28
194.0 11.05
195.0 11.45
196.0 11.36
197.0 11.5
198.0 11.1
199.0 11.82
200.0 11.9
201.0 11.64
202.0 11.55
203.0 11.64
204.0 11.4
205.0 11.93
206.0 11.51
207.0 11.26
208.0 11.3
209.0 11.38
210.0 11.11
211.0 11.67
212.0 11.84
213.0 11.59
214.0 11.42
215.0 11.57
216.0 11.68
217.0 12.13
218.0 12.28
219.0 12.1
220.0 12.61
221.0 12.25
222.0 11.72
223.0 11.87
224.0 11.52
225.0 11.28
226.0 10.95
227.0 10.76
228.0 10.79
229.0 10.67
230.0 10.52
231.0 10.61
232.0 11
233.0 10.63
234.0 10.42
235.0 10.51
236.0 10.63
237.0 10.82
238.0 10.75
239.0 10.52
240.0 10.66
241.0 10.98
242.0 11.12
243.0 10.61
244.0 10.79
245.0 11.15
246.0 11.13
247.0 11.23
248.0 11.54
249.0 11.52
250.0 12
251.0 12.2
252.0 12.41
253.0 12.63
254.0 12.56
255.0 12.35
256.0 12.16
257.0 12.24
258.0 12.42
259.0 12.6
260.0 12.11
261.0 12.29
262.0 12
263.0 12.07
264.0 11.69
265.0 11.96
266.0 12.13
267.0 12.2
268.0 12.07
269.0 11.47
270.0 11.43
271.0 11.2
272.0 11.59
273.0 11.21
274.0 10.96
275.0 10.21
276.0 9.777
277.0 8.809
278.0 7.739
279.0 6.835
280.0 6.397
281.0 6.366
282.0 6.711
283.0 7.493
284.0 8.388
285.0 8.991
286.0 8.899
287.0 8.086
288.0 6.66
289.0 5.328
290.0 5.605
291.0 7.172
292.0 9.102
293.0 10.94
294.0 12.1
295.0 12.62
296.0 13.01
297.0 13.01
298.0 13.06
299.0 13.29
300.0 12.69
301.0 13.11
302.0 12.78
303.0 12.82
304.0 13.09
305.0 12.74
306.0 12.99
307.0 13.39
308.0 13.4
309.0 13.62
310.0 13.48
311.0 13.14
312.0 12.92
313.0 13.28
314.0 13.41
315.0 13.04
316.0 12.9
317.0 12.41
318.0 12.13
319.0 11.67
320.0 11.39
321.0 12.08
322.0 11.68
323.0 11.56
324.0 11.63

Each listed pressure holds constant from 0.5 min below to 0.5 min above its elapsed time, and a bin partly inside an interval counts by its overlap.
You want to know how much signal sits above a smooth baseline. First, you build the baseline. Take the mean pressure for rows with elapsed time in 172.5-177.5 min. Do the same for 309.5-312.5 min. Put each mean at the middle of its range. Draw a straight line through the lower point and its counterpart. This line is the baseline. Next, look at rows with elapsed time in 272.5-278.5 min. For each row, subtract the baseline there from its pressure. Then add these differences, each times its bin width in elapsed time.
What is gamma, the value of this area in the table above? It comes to -17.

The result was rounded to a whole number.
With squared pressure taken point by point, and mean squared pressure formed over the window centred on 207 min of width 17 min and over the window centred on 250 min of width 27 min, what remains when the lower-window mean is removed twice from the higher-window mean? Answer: -131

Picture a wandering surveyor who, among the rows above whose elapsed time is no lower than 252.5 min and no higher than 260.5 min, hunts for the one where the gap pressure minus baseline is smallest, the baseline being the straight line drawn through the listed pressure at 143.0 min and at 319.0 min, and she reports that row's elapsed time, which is 260.0 min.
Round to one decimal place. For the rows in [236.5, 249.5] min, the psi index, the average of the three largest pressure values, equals 11.4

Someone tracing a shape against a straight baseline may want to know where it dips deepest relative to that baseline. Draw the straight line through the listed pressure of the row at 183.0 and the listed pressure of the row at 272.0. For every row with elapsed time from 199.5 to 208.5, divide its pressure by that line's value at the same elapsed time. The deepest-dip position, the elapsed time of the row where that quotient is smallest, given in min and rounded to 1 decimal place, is 207.0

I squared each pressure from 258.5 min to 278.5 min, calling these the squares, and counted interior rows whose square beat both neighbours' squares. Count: 4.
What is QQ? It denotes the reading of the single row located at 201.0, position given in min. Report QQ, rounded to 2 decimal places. 11.64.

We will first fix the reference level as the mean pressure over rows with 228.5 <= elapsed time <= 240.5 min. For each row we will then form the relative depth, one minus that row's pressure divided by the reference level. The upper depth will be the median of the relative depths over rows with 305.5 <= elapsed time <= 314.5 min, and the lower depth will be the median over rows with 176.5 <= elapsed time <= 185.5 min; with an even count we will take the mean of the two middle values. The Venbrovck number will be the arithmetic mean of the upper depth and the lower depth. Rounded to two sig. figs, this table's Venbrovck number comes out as -0.16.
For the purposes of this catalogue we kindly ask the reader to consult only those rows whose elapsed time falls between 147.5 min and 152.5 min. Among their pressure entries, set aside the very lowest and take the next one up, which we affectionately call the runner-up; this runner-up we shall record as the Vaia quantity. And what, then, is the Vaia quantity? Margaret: 10.6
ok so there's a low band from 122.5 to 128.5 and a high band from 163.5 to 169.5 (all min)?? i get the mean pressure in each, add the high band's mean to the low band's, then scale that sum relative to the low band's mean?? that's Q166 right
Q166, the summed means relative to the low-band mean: 2.12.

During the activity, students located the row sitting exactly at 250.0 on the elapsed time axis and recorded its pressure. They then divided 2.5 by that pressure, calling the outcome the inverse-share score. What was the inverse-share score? 0.21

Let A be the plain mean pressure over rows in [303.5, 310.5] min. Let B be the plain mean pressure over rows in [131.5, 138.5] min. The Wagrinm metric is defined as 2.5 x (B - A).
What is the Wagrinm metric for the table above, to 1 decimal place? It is -9.4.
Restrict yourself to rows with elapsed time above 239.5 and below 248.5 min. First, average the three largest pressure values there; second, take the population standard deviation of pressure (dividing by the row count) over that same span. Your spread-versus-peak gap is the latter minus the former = -11.0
